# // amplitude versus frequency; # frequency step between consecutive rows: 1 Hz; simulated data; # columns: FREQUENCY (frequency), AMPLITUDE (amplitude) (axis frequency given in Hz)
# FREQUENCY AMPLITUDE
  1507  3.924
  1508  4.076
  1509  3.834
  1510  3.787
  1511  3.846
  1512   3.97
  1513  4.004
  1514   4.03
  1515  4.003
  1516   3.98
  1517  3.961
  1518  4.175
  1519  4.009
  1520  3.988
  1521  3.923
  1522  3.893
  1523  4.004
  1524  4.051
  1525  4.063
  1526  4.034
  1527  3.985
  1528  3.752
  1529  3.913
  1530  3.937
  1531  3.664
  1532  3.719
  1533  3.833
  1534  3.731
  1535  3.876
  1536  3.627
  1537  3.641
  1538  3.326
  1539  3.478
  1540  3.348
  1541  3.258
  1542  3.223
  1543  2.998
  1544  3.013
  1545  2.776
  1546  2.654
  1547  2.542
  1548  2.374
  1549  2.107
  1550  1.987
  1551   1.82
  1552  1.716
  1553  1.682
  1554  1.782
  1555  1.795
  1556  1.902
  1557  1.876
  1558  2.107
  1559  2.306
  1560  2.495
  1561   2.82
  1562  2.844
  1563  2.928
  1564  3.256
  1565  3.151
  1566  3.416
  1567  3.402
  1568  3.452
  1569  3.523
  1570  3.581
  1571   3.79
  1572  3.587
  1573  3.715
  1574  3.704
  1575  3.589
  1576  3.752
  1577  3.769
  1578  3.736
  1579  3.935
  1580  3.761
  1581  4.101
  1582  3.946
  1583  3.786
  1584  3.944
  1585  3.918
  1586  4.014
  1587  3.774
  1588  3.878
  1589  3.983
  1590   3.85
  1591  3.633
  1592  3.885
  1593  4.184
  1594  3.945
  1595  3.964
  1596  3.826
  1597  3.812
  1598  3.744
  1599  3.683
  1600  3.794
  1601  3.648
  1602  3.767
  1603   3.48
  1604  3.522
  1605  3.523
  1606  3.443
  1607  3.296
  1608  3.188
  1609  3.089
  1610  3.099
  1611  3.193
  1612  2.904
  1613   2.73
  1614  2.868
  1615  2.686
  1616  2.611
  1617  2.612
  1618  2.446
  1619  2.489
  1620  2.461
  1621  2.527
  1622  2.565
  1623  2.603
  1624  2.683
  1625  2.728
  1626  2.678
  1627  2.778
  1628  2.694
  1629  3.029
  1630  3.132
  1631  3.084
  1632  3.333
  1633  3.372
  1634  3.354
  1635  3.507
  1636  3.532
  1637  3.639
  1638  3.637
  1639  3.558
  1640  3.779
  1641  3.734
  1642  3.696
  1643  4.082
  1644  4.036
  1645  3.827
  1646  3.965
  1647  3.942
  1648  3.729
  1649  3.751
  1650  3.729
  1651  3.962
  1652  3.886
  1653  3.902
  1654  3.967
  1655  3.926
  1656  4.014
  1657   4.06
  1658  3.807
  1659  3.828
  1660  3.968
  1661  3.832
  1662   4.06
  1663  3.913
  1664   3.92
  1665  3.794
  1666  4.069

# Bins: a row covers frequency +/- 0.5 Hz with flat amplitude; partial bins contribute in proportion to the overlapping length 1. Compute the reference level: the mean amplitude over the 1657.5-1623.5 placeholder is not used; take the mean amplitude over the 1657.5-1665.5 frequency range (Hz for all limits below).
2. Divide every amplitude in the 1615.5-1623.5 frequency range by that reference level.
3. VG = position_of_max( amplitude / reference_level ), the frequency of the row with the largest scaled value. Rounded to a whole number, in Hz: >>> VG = 1617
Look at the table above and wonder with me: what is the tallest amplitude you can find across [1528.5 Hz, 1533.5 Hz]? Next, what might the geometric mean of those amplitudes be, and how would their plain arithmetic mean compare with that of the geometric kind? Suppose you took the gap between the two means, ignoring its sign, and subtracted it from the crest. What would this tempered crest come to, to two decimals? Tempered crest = 3.94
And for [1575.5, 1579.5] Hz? 3.93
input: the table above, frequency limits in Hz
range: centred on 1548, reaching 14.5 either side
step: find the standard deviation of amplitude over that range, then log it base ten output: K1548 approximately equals -0.16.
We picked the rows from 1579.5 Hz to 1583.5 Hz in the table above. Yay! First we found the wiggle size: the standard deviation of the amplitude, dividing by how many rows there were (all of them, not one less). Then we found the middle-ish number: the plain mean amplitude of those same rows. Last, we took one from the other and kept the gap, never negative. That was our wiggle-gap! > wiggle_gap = 3.76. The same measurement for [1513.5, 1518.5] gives 3.95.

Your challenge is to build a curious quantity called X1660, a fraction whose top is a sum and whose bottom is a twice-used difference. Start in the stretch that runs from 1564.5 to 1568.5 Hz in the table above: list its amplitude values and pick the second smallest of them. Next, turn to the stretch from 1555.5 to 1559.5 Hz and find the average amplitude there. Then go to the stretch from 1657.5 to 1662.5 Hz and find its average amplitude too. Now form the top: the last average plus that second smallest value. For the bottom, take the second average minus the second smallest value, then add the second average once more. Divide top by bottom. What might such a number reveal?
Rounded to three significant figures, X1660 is 10.5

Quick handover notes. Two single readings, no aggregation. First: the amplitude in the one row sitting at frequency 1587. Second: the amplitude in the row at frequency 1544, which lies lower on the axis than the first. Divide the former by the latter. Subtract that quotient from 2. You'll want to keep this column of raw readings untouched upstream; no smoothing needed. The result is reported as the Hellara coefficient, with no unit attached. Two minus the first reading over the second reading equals 0.75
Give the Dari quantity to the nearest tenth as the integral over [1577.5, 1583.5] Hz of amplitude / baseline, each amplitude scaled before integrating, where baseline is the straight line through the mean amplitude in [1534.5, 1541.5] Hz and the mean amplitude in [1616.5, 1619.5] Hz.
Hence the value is 7.8 Hz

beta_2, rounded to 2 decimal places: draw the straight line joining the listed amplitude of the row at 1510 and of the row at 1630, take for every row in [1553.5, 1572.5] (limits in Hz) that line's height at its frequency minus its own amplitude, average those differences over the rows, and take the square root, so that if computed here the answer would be 0.81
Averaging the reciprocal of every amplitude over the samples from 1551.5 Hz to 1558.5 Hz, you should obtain 0.547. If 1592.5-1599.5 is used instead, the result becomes 0.258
